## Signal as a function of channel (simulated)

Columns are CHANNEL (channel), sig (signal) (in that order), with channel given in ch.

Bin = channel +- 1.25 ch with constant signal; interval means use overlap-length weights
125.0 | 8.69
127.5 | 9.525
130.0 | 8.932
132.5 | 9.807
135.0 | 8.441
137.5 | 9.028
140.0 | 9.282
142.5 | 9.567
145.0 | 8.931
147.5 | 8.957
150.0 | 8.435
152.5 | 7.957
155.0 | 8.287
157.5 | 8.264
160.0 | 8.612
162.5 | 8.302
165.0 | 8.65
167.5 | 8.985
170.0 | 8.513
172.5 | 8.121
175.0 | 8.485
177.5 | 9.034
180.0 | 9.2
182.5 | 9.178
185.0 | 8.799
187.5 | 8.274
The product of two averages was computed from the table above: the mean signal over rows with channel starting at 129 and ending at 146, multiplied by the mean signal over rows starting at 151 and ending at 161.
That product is 75.7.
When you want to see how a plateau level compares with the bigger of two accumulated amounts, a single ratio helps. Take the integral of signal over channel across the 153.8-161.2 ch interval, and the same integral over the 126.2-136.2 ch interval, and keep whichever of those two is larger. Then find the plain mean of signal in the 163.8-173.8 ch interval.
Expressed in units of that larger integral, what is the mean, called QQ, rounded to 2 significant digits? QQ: 0.093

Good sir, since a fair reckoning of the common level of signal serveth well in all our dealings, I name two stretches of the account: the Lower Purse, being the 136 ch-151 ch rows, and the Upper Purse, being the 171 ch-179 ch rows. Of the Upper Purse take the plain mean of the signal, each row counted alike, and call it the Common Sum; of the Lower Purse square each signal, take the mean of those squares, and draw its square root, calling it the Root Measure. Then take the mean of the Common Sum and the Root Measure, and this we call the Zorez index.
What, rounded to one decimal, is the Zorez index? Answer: 8.8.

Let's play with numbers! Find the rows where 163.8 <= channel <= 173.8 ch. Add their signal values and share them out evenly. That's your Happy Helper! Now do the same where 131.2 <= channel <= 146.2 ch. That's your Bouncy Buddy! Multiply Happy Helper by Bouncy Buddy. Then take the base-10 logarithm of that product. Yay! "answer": 1.90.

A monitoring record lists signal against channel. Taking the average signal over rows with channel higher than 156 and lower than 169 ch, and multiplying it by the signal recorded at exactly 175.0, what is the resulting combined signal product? 73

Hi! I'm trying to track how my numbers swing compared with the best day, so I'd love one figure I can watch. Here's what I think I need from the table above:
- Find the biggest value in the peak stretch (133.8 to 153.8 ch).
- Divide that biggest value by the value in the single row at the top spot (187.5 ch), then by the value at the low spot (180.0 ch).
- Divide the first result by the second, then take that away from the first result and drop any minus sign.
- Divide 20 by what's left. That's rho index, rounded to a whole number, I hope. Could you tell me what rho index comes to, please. 451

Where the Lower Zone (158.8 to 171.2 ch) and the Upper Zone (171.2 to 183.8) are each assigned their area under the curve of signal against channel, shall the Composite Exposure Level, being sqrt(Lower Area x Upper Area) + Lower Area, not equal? 216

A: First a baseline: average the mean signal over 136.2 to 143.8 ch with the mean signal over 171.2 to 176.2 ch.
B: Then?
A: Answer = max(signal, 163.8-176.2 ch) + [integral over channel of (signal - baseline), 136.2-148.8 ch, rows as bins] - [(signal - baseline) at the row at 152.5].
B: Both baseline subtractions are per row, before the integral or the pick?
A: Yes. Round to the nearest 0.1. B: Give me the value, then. 14.3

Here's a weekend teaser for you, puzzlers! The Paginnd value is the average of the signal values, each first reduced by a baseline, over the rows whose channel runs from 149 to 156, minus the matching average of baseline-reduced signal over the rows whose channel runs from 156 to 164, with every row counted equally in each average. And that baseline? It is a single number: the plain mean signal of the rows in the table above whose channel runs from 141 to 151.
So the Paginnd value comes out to -0.2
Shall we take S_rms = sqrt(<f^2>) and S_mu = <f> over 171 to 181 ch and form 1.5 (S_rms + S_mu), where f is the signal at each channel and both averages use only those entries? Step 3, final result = 26.1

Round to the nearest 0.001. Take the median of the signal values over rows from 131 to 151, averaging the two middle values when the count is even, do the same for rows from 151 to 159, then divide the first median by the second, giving 1.088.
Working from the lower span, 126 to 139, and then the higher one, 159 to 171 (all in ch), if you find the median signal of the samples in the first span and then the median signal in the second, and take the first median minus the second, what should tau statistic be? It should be 0.42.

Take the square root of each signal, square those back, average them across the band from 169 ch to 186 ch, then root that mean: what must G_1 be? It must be 2.96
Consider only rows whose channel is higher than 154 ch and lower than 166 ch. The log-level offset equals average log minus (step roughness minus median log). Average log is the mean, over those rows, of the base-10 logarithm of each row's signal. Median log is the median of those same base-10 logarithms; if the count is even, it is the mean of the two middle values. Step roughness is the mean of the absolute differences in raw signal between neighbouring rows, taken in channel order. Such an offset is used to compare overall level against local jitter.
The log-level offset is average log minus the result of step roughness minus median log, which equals 1.59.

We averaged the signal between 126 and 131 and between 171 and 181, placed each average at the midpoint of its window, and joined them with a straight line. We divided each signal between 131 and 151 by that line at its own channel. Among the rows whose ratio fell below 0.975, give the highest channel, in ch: 150.0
